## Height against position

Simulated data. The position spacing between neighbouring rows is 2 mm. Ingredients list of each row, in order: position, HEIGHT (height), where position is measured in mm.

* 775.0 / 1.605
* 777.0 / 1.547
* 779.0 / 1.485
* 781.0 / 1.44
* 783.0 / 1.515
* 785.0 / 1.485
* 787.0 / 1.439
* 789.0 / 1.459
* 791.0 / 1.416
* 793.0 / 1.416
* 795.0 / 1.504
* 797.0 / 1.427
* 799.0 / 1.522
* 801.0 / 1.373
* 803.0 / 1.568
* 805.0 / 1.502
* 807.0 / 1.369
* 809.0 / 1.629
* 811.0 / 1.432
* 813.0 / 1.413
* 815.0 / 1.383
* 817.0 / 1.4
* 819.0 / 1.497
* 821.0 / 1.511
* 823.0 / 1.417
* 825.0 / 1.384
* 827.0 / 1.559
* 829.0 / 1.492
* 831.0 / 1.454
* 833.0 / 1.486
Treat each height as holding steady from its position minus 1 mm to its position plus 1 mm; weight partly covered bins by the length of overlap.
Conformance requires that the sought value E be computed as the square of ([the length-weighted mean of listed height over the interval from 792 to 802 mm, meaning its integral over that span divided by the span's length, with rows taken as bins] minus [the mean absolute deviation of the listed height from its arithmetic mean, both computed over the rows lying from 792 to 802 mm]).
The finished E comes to 1.95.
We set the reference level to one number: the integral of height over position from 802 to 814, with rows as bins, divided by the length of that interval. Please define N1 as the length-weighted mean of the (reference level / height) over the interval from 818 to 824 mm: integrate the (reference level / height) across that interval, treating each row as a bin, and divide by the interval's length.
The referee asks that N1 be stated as 1.01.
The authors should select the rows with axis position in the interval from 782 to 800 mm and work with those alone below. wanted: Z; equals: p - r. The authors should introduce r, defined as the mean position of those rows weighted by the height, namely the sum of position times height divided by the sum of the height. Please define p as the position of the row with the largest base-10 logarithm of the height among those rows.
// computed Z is 8.0 mm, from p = 799.0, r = 791.0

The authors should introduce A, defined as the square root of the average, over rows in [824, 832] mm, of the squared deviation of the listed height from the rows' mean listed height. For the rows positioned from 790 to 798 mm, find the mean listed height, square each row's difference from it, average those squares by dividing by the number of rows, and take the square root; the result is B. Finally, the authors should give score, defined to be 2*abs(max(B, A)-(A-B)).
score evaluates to 0.07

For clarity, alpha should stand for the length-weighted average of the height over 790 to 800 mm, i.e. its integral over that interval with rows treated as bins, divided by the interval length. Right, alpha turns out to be 1.46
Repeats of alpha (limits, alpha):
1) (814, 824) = 1.44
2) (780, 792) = 1.46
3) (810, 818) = 1.41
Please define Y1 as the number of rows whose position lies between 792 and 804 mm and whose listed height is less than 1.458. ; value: 3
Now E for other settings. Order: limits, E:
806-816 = 1.88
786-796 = 2.01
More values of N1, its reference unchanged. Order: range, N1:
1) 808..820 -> 1.02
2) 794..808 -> 1.02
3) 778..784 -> 1.00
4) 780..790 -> 1.01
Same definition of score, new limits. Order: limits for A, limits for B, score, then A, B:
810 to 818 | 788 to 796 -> 0.11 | 0.02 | 0.036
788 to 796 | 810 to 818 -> 0.04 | 0.04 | 0.018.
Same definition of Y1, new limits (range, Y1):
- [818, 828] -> 2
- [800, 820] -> 6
